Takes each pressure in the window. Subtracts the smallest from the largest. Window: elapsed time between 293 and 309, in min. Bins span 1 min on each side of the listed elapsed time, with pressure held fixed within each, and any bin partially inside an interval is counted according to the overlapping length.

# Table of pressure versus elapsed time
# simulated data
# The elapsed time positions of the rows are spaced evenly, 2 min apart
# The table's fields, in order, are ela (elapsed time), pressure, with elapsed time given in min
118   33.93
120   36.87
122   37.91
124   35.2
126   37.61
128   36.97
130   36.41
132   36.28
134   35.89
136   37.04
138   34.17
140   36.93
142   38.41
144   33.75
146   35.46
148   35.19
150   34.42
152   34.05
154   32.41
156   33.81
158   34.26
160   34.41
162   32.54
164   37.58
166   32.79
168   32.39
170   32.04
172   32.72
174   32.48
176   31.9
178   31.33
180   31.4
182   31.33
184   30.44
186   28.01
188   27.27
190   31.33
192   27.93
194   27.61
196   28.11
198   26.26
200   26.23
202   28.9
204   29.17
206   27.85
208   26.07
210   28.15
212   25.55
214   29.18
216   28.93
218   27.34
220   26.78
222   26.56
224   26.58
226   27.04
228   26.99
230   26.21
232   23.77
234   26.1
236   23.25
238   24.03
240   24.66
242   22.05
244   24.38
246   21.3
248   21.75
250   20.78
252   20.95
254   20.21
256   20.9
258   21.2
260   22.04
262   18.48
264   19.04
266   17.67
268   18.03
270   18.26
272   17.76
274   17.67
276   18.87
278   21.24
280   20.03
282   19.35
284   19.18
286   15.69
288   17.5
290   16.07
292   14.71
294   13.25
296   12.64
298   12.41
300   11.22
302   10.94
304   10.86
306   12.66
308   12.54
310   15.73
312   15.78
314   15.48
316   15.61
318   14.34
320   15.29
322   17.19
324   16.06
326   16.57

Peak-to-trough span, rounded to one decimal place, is 2.4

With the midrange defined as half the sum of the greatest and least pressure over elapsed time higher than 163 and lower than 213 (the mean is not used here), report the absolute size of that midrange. 32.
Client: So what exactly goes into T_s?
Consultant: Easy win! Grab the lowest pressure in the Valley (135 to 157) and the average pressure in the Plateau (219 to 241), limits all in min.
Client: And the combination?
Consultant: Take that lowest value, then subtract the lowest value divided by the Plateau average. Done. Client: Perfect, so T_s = 31.1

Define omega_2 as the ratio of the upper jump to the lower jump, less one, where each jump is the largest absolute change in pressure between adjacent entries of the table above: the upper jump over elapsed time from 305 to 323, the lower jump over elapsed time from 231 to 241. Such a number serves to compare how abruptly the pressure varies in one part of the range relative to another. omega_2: 0.1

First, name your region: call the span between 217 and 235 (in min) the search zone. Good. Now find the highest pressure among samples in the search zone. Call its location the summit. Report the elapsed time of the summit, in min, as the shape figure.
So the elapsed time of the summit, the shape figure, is 218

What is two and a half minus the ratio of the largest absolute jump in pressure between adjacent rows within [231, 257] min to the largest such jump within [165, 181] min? -2.03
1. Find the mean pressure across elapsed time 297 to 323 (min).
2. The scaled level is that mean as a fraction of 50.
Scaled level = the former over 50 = 0.277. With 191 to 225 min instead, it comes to 0.550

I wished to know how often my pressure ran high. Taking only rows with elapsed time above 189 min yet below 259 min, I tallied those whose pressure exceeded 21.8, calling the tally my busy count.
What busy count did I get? 28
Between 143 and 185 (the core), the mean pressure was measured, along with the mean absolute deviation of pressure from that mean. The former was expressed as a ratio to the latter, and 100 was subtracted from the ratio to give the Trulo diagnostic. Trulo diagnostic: -76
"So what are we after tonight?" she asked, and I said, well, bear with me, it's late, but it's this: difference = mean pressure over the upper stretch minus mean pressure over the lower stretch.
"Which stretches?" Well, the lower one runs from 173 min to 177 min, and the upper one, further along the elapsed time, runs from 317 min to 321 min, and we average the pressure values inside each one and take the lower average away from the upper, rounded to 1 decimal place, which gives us -17.4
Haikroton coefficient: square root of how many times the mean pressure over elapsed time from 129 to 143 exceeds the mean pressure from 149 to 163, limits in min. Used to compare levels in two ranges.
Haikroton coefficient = 1.04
